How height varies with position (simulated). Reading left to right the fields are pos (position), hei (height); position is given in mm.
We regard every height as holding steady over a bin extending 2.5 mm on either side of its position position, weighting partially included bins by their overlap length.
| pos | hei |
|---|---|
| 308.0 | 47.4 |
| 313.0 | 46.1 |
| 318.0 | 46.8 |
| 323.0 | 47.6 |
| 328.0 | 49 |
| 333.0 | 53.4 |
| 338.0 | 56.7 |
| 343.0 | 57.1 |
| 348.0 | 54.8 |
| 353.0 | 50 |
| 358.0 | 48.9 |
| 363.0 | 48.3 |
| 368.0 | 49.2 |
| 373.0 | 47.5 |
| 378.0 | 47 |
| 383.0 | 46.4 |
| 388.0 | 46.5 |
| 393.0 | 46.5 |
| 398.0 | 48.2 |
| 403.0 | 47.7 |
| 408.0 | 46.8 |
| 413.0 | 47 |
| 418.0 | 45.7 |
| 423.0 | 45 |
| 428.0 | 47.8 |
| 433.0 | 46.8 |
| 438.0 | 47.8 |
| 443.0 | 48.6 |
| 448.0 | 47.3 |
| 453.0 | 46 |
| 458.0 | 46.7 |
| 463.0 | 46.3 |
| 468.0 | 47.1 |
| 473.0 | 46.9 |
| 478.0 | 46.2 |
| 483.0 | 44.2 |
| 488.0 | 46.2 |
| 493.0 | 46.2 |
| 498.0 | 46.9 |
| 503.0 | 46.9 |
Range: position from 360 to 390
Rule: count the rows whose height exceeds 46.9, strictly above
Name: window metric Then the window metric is 4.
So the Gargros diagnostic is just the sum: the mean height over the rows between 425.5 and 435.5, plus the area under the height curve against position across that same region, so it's 520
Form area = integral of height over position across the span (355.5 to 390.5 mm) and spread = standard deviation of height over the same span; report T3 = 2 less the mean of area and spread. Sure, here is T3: -833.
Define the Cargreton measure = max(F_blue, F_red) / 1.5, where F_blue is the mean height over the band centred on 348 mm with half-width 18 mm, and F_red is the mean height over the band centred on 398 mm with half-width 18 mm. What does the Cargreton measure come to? 35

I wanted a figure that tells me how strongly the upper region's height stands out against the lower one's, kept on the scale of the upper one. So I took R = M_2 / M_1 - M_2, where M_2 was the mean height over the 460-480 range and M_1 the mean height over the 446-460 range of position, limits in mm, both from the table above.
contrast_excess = -45.6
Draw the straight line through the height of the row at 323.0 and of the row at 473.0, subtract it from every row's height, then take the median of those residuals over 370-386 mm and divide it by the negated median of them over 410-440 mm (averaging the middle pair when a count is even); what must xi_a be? -1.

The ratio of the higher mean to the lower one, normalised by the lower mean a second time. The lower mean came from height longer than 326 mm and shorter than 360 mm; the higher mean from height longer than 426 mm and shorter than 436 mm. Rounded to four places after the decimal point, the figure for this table 0.0169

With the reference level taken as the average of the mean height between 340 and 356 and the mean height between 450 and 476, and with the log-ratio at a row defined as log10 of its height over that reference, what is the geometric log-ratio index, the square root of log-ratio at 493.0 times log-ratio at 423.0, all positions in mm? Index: 0.042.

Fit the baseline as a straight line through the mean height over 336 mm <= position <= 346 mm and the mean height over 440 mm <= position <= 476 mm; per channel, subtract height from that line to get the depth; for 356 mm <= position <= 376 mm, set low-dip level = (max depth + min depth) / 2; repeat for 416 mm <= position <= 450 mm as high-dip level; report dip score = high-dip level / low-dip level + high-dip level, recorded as 2.7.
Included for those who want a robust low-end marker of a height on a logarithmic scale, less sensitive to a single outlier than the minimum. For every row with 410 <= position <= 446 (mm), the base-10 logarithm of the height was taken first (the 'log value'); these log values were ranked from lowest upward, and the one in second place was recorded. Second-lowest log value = 1.660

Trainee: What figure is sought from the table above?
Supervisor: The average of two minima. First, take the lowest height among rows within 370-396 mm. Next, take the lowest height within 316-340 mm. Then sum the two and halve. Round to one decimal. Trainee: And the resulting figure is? 46.6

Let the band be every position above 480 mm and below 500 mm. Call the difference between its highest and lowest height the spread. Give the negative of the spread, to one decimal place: -2.7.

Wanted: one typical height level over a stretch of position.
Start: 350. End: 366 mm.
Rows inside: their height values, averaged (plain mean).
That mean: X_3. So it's 49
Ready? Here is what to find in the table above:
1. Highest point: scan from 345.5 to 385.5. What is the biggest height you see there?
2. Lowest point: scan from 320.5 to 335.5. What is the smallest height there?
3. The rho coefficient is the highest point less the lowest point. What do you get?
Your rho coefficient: 7.2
